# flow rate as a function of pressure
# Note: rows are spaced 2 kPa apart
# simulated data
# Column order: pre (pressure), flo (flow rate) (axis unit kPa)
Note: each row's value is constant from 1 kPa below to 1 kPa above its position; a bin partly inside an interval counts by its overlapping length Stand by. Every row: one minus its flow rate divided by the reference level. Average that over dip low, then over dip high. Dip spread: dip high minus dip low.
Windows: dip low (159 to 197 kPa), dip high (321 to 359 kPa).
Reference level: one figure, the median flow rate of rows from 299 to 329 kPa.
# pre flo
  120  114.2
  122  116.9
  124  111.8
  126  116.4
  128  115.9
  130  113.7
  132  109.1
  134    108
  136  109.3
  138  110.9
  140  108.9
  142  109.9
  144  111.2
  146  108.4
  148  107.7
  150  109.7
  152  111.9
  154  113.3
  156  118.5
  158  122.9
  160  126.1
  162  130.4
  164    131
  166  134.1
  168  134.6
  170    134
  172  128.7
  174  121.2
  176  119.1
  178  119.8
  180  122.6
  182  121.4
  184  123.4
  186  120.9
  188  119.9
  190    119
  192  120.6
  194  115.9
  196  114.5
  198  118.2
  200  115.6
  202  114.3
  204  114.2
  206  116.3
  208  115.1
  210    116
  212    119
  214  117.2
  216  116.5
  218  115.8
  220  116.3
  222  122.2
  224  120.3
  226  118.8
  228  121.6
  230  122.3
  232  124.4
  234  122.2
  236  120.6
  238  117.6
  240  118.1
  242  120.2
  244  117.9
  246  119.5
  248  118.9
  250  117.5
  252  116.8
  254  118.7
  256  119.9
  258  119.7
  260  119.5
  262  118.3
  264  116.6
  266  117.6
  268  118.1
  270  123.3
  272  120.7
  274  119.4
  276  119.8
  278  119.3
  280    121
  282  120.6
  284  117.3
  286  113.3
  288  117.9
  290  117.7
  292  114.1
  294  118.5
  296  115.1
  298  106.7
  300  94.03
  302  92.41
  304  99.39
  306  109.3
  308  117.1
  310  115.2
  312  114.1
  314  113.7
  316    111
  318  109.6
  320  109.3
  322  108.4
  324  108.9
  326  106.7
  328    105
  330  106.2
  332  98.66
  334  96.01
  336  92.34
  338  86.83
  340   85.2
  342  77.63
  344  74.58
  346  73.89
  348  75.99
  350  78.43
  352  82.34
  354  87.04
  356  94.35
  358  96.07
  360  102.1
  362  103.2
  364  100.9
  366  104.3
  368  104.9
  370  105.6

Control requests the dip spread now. 0.30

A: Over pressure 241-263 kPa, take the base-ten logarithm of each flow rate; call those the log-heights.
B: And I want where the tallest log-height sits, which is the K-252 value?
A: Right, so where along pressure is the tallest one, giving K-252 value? 242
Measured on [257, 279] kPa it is 270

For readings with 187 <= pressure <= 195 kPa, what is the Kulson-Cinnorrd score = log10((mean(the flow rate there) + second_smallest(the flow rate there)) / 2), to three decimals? 2.075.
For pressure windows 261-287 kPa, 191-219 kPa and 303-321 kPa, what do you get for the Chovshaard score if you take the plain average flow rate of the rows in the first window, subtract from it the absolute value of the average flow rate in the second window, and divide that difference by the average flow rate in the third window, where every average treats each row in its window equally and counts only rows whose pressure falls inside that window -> 0.023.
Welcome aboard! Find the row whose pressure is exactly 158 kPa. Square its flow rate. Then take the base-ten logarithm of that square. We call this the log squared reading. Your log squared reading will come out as 4.18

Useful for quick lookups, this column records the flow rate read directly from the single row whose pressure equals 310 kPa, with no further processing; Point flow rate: 115.2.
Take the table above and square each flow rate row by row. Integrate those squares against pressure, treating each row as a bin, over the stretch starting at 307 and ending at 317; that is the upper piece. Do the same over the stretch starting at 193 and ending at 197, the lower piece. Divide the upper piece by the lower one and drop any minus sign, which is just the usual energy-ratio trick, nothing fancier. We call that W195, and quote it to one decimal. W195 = 2.5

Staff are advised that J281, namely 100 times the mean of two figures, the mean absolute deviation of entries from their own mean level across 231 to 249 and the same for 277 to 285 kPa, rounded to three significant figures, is 148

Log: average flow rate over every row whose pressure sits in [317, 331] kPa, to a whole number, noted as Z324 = 108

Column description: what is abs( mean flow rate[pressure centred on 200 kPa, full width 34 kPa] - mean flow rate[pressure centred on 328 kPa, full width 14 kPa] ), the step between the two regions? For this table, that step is 13.2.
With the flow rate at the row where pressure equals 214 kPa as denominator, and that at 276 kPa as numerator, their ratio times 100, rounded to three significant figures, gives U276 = 102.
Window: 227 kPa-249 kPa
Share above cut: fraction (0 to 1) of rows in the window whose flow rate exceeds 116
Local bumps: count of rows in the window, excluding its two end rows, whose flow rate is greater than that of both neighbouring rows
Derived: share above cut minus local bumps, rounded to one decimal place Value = -2.0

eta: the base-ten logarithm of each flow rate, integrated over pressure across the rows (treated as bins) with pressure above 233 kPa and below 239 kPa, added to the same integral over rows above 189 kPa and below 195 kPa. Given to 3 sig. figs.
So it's 24.9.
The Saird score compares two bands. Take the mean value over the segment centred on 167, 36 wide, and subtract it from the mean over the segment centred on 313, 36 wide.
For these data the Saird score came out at -16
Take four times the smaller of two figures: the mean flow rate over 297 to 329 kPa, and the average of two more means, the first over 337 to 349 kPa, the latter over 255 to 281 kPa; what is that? 397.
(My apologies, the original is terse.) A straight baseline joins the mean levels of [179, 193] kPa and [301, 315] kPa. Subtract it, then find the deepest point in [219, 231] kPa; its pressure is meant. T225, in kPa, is 220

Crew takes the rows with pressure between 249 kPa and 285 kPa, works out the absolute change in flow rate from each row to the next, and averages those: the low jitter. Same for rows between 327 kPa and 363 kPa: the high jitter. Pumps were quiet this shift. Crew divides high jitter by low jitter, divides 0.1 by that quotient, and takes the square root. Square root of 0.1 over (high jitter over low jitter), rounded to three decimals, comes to 0.195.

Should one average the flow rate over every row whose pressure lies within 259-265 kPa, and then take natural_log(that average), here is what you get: 4.77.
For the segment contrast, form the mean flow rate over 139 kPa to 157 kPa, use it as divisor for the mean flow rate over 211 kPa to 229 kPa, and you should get 1.07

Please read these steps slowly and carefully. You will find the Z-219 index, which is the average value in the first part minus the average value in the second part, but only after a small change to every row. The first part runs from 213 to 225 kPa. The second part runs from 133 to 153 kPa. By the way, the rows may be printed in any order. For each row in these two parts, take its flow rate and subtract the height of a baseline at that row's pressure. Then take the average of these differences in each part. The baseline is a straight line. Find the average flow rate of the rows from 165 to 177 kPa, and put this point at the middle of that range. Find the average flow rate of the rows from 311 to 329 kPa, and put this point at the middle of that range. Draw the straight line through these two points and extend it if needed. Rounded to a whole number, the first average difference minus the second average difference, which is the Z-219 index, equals 18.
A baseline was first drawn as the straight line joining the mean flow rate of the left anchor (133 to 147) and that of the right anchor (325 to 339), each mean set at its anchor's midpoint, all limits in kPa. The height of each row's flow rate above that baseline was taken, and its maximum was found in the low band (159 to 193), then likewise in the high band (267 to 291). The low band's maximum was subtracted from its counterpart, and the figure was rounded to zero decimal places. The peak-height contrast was -6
